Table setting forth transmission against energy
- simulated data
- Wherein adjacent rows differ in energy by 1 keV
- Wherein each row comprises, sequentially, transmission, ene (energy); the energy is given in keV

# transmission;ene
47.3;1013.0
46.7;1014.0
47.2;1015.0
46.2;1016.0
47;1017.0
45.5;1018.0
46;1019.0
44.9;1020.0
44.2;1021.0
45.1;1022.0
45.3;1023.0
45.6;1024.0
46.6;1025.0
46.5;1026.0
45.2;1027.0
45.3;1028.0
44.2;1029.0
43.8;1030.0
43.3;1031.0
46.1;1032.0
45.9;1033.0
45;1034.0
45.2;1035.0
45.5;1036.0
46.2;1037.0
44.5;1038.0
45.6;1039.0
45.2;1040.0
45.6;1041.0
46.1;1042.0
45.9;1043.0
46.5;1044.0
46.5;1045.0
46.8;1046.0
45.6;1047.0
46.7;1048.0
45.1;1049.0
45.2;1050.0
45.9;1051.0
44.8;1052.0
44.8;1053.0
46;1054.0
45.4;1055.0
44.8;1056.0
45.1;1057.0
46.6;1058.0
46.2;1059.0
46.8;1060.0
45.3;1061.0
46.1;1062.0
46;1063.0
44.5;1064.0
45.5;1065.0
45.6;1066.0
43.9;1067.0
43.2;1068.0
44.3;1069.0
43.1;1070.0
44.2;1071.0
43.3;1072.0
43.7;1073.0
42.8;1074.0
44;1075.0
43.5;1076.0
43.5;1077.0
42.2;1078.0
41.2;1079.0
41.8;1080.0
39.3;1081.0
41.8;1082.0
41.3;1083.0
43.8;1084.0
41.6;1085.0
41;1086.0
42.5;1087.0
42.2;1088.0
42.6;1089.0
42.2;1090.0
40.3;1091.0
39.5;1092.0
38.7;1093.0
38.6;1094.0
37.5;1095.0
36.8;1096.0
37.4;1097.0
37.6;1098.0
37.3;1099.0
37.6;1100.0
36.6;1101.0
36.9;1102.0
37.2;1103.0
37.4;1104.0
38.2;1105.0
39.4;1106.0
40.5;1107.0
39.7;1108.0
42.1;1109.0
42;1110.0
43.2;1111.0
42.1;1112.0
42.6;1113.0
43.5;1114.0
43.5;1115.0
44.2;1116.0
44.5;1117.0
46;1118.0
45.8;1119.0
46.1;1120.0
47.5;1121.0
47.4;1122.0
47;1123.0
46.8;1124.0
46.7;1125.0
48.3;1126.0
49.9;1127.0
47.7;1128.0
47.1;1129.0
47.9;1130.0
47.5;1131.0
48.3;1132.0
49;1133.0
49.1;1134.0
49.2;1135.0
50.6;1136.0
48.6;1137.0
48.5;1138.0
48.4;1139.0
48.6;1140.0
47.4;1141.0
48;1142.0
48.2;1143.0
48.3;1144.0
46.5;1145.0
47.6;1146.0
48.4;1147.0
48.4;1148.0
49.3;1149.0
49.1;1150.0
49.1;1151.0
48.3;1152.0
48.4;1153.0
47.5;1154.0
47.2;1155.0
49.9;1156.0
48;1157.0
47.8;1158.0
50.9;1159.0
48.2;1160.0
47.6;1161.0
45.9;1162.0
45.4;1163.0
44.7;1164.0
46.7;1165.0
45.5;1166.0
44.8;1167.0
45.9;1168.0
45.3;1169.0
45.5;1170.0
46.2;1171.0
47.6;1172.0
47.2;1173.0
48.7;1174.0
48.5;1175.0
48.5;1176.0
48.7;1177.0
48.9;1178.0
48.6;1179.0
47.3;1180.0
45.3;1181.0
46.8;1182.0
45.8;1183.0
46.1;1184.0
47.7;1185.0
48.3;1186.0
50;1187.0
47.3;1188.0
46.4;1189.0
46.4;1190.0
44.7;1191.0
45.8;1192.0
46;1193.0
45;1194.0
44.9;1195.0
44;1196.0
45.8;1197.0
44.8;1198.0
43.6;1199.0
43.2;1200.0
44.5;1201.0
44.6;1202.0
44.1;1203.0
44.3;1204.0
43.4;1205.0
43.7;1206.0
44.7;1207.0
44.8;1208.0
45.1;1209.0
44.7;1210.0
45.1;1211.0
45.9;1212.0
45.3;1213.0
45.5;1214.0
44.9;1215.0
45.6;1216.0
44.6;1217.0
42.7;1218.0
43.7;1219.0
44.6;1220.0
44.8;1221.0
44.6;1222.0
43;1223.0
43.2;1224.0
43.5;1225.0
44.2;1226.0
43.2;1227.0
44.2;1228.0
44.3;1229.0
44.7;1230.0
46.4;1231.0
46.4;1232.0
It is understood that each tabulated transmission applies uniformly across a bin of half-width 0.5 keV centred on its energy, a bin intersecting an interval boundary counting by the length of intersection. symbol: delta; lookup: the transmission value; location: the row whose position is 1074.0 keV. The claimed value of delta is 42.8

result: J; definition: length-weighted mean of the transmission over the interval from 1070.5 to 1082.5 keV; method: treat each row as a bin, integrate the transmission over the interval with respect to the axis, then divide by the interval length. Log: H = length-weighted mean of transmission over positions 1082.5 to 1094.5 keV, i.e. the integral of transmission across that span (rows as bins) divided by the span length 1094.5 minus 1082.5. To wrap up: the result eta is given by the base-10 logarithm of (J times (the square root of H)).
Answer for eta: 2.44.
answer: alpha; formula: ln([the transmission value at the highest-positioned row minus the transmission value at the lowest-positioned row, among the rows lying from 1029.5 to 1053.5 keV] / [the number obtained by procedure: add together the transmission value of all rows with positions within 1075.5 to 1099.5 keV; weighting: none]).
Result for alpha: -6.9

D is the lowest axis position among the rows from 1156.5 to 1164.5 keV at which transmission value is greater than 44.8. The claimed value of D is 1157.0 keV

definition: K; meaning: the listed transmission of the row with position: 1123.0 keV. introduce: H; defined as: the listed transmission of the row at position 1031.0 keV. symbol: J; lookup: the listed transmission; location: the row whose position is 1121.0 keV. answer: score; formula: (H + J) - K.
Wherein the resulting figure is 44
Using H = 43.3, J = 47.5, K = 47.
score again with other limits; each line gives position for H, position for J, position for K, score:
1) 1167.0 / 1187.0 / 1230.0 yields 50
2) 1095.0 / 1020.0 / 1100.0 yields 45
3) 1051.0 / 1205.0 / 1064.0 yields 45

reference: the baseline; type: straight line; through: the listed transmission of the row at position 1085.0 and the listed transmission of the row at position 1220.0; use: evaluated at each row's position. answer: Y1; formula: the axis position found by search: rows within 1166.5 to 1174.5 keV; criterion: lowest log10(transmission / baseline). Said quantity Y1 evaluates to 1167.0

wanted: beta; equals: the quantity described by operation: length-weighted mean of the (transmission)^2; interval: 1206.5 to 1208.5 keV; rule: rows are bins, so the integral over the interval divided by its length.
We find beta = 2003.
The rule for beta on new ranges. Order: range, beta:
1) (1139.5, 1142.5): 2304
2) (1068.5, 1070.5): 1910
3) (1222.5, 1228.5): 1897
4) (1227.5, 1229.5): 1958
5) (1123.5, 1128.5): 2294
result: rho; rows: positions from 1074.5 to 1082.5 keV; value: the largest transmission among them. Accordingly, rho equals 44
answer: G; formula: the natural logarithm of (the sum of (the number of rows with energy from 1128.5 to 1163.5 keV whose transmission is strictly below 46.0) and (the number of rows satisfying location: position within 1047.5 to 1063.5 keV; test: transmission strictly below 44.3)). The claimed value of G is 0.7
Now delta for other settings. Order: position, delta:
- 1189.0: 46.4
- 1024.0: 45.6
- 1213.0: 45.3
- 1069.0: 44.3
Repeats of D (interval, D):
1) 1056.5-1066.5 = 1057.0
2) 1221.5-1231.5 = 1231.0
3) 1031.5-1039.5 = 1032.0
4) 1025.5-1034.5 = 1026.0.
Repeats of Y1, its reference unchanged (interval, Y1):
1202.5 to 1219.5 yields 1218.0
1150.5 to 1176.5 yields 1164.0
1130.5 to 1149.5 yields 1145.0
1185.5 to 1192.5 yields 1191.0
